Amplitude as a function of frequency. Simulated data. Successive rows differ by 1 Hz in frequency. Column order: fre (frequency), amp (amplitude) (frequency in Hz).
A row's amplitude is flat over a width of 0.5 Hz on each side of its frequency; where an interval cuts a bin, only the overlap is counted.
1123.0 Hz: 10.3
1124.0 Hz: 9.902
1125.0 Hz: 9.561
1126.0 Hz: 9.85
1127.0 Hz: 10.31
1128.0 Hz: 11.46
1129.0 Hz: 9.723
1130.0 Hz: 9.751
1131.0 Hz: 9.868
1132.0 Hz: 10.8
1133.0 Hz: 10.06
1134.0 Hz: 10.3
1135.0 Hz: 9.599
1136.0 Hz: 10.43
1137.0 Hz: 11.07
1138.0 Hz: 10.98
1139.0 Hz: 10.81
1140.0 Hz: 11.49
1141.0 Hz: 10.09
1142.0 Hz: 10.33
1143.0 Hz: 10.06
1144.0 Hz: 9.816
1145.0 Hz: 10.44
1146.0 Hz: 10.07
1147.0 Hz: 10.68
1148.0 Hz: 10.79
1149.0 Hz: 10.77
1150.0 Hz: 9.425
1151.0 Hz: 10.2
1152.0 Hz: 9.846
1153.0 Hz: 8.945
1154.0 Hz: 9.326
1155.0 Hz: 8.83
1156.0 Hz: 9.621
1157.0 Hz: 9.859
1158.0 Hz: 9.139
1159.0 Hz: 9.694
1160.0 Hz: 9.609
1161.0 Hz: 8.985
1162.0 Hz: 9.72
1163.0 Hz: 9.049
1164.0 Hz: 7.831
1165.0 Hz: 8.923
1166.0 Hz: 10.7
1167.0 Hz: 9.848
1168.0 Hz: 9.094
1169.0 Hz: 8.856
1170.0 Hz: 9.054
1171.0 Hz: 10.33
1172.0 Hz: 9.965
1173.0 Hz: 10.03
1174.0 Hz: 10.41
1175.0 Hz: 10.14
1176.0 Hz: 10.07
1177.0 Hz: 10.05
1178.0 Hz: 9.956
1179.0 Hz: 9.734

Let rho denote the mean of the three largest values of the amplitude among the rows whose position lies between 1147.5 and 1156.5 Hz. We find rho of 10.6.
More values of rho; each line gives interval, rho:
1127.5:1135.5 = 10.9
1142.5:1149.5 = 10.7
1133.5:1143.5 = 11.2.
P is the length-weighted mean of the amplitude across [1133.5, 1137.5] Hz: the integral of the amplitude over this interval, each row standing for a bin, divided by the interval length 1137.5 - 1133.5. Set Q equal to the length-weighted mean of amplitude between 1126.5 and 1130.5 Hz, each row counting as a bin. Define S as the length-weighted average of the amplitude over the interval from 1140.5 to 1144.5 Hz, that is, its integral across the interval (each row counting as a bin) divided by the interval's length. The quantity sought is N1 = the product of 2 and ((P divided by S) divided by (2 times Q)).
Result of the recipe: 0.100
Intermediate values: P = 10.3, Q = 10.3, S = 10.1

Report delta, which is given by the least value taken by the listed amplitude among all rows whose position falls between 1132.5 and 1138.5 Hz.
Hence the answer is 9.599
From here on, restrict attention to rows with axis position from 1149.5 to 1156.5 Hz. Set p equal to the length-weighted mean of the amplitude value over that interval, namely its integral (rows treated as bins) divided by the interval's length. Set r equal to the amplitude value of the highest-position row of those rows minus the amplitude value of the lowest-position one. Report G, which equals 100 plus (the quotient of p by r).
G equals 148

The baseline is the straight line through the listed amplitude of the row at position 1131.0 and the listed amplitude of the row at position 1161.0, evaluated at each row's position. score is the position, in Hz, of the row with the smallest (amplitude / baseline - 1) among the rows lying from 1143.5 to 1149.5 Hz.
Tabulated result 1144.0 Hz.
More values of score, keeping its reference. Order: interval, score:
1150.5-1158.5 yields 1155.0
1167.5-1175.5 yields 1169.0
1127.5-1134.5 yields 1129.0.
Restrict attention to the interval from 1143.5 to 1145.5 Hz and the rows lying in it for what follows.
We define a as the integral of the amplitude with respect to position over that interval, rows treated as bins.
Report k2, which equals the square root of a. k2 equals 4.50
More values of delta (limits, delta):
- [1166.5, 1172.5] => 8.856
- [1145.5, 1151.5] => 9.425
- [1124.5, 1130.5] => 9.561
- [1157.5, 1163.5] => 8.985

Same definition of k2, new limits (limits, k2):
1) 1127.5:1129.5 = 4.60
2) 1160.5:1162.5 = 4.32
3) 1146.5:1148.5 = 4.63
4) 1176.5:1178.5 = 4.47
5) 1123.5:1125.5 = 4.41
